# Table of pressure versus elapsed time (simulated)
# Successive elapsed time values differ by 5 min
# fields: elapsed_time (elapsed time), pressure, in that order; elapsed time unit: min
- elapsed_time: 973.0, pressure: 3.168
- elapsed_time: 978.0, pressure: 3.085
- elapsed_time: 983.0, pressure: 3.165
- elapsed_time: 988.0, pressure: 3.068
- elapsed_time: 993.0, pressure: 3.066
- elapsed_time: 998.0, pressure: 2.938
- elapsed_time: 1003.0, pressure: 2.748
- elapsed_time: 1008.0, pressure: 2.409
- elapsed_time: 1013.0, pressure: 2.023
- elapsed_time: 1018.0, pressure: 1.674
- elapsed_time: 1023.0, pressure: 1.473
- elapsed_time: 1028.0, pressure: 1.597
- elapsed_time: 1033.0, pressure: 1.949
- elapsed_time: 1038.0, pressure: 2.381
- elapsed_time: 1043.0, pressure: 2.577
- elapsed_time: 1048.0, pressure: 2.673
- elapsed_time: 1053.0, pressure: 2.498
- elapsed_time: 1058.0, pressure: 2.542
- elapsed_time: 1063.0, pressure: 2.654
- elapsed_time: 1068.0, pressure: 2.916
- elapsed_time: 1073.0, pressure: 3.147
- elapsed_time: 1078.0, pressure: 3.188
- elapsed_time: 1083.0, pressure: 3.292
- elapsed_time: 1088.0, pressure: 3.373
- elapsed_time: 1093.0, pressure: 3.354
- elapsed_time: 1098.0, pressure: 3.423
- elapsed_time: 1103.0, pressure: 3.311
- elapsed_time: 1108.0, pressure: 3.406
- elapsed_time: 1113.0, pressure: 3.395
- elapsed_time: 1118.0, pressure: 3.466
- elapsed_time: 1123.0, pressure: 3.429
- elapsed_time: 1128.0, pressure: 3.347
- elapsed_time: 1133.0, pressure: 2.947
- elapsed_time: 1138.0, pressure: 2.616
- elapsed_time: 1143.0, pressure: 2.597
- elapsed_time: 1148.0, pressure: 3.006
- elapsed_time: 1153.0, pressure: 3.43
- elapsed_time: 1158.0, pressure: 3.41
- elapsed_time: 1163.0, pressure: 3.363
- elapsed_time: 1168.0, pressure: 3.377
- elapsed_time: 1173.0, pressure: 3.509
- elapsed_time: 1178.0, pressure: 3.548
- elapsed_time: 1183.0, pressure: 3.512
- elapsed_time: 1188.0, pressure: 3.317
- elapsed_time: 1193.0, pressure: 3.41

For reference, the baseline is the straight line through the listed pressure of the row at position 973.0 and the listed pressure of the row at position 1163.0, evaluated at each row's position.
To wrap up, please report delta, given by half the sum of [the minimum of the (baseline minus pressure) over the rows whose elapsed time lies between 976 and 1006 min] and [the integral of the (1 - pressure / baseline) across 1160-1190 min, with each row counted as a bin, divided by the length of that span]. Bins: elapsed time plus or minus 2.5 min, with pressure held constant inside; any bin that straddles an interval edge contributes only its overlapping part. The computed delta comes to 0.00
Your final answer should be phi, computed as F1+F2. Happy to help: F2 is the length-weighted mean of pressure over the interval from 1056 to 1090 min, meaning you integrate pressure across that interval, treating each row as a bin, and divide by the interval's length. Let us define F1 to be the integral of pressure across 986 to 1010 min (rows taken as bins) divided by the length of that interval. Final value 5.9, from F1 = 2.85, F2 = 3.02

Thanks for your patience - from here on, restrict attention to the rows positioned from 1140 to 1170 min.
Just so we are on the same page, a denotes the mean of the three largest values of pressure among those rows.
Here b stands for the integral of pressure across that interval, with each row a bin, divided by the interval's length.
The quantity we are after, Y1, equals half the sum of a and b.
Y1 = 3.30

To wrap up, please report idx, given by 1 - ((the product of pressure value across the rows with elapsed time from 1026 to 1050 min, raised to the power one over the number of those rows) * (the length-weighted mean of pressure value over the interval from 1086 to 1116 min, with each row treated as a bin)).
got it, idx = -6.4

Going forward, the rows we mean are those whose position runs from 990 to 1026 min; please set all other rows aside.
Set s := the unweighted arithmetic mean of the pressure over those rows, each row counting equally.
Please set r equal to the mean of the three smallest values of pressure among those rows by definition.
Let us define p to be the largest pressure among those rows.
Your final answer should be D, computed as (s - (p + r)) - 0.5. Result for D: -2.96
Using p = 3.066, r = 1.7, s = 2.3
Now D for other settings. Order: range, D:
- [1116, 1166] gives -3.52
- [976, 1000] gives -3.62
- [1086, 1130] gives -3.91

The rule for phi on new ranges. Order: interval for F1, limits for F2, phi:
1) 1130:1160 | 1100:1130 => 6.4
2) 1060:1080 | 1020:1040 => 4.8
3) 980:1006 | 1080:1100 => 6.3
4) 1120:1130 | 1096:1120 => 6.8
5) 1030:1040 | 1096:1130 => 5.5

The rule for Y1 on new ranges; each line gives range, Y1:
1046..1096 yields 3.16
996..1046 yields 2.46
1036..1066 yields 2.60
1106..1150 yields 3.28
